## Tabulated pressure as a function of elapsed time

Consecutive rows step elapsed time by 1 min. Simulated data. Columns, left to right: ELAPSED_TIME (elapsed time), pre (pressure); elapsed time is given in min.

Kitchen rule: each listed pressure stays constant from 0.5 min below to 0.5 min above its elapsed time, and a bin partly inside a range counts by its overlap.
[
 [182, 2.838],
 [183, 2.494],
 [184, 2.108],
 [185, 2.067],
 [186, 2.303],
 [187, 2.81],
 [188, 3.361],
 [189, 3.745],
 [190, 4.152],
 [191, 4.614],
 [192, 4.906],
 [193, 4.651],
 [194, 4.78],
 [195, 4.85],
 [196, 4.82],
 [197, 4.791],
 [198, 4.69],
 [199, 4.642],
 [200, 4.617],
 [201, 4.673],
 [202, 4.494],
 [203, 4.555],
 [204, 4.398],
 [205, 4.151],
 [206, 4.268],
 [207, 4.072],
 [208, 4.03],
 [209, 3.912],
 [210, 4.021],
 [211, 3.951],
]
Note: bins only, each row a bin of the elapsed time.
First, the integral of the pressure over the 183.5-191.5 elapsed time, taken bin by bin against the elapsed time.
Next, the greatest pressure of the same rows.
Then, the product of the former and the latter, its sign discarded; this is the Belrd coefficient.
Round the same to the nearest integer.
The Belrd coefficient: 116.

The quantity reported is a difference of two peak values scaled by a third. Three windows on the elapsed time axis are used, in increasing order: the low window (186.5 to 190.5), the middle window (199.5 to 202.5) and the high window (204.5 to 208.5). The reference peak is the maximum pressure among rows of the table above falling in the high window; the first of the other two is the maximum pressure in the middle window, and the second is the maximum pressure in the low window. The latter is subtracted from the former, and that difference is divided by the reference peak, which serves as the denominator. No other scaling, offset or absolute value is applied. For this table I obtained 0.12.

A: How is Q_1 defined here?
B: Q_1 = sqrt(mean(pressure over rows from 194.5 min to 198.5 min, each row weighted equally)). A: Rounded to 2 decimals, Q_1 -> 2.19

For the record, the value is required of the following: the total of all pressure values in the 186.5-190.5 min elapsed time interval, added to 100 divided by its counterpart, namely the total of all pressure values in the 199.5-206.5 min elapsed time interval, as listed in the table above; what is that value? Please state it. 17.3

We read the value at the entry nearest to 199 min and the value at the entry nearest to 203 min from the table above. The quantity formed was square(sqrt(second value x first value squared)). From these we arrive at 98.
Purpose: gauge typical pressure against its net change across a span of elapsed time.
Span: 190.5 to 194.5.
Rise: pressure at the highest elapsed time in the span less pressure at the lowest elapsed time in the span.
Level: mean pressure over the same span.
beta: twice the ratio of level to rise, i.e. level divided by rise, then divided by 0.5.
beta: 57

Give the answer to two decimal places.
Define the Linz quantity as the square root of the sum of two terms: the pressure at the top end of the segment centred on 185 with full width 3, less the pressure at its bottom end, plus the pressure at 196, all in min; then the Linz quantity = 2.24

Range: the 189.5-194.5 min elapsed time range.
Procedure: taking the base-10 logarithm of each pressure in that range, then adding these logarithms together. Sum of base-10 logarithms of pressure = 3.3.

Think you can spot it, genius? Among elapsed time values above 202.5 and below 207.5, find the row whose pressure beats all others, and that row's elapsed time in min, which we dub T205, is 203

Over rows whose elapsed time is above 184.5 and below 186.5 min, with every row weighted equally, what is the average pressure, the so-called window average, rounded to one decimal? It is 2.2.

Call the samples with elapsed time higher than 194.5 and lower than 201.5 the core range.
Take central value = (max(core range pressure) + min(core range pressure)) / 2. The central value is 4.7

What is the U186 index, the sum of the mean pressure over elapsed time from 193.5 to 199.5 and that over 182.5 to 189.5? 7.5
